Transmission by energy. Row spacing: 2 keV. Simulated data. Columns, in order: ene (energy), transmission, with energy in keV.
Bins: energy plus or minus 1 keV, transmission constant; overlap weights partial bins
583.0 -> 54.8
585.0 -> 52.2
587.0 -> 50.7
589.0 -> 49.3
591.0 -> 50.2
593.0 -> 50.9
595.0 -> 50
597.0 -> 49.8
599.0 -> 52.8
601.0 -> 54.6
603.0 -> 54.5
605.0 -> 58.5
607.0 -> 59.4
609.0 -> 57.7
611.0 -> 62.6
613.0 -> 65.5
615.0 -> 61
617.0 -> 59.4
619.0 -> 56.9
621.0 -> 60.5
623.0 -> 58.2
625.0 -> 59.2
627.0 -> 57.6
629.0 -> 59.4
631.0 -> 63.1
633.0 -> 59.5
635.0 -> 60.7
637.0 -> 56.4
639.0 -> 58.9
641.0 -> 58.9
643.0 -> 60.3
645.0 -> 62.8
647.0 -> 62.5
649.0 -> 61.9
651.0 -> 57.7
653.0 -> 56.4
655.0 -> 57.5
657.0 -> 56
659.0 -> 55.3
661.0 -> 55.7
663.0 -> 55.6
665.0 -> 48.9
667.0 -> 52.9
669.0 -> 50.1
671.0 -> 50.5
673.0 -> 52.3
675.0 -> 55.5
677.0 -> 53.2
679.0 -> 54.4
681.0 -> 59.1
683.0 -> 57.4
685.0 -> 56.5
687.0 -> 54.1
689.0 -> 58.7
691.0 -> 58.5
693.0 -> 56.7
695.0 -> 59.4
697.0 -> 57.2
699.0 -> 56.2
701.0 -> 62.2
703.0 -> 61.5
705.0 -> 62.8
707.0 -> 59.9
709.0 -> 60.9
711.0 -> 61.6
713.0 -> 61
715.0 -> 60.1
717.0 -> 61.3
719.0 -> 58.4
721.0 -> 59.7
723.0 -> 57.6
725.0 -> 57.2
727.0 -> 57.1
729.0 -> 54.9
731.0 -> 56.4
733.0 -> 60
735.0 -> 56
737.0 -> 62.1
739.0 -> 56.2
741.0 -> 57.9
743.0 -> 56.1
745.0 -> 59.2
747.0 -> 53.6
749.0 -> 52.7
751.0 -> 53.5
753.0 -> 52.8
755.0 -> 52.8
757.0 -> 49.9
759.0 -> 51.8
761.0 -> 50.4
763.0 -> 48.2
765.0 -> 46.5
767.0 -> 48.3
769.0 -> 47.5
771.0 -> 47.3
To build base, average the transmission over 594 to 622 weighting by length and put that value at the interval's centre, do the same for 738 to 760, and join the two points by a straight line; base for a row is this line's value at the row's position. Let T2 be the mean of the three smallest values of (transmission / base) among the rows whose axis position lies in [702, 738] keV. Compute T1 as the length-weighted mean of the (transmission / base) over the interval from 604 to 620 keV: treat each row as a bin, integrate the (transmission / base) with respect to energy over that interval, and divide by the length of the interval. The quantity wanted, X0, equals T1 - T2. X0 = 0.03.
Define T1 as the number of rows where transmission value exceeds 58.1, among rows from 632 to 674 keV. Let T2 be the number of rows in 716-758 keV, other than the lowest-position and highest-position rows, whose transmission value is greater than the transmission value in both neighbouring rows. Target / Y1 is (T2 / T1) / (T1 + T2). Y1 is 0.054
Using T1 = 8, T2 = 6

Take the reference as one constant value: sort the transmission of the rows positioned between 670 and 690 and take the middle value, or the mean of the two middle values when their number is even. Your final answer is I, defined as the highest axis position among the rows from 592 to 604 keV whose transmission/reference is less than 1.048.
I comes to 603.0 keV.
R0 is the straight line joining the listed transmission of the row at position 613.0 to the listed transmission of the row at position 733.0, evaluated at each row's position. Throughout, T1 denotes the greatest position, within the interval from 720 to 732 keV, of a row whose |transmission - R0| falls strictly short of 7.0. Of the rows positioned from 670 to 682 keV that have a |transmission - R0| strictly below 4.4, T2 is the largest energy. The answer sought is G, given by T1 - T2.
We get 50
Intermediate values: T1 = 731.0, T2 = 681.0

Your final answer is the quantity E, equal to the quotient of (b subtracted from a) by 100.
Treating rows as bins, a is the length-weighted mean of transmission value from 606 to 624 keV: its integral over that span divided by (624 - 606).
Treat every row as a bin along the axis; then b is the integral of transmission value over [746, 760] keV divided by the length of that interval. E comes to 0.08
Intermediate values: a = 60.1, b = 52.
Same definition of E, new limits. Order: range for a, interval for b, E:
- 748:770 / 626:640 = -0.09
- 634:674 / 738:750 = 0.01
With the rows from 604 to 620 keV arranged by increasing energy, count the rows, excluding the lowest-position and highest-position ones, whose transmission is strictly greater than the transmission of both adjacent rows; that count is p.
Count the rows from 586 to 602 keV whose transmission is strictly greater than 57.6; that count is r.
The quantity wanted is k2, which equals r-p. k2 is -2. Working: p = 2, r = 0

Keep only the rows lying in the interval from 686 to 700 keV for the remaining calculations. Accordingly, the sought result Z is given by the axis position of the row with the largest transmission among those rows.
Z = 695.0 keV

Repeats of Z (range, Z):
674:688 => 681.0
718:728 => 721.0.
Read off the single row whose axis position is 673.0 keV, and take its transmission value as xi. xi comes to 52.3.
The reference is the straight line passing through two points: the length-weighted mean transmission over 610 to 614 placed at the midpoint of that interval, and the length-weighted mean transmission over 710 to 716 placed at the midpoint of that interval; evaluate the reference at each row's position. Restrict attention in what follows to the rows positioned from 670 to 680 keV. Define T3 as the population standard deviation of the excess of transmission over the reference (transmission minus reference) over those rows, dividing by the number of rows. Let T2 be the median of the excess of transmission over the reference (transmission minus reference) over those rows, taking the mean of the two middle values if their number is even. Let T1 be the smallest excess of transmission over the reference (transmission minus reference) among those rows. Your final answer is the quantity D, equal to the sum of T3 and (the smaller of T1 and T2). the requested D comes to -9.9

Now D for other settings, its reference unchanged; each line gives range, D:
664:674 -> -12.0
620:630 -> -5.0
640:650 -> -2.7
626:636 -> -4.1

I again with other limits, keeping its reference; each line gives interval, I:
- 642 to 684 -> 683.0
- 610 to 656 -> 655.0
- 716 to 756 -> 755.0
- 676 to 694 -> 693.0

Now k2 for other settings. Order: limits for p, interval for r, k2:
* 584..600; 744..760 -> 0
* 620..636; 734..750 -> 1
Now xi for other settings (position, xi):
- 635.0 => 60.7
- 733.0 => 60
